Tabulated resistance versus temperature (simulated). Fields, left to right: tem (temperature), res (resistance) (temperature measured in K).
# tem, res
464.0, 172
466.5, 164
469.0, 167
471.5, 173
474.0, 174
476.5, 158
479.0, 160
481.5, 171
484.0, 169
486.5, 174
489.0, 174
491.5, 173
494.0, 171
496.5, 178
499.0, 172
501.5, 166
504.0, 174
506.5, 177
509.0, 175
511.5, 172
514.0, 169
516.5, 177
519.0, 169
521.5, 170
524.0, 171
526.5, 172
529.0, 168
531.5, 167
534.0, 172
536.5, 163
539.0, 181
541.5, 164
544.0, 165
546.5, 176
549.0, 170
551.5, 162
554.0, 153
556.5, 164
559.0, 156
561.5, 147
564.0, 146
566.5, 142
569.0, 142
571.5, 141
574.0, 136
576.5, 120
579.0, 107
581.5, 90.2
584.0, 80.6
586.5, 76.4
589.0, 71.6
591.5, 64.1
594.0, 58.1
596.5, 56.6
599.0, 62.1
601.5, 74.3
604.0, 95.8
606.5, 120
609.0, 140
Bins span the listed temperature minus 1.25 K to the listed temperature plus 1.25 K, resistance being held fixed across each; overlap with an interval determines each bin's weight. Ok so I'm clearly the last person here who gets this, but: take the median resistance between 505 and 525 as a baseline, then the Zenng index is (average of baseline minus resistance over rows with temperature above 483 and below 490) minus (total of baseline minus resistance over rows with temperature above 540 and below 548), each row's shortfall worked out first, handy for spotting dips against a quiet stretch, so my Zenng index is -10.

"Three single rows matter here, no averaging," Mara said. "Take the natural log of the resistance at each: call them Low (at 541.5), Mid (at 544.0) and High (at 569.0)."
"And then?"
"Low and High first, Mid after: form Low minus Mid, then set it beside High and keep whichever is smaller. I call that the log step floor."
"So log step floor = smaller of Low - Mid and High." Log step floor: -0.01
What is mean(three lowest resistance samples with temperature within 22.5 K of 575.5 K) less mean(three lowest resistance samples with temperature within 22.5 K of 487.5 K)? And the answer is -101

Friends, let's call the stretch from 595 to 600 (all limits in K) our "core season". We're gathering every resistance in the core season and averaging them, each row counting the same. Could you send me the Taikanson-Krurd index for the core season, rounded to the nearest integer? 59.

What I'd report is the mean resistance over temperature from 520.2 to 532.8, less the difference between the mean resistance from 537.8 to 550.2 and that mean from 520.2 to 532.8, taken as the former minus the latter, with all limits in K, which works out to 168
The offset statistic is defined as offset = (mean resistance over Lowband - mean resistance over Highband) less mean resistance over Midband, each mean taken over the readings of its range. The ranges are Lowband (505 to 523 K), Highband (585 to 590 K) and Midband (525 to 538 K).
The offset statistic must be -70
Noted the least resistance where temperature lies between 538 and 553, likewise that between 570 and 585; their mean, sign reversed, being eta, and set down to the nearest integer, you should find -121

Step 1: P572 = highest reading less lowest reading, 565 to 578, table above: 22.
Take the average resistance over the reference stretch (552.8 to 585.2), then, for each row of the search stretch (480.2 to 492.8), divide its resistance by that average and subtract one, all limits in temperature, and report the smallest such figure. 0.27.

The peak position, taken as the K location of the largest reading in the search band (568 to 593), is 569.0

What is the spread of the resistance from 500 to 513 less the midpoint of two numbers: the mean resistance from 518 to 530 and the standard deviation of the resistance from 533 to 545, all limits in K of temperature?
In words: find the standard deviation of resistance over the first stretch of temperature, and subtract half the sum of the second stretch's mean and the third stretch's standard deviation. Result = -85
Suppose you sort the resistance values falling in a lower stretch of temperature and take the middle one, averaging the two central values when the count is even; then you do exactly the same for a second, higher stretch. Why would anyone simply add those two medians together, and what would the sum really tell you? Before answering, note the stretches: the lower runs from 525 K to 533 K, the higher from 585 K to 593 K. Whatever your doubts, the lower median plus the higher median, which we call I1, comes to 240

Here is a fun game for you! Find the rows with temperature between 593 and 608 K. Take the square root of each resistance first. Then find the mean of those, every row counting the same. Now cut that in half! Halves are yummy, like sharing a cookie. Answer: 4.4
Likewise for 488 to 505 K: 6.6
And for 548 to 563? 6.3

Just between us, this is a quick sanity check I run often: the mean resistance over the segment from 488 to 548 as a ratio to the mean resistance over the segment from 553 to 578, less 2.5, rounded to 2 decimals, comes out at -1.31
